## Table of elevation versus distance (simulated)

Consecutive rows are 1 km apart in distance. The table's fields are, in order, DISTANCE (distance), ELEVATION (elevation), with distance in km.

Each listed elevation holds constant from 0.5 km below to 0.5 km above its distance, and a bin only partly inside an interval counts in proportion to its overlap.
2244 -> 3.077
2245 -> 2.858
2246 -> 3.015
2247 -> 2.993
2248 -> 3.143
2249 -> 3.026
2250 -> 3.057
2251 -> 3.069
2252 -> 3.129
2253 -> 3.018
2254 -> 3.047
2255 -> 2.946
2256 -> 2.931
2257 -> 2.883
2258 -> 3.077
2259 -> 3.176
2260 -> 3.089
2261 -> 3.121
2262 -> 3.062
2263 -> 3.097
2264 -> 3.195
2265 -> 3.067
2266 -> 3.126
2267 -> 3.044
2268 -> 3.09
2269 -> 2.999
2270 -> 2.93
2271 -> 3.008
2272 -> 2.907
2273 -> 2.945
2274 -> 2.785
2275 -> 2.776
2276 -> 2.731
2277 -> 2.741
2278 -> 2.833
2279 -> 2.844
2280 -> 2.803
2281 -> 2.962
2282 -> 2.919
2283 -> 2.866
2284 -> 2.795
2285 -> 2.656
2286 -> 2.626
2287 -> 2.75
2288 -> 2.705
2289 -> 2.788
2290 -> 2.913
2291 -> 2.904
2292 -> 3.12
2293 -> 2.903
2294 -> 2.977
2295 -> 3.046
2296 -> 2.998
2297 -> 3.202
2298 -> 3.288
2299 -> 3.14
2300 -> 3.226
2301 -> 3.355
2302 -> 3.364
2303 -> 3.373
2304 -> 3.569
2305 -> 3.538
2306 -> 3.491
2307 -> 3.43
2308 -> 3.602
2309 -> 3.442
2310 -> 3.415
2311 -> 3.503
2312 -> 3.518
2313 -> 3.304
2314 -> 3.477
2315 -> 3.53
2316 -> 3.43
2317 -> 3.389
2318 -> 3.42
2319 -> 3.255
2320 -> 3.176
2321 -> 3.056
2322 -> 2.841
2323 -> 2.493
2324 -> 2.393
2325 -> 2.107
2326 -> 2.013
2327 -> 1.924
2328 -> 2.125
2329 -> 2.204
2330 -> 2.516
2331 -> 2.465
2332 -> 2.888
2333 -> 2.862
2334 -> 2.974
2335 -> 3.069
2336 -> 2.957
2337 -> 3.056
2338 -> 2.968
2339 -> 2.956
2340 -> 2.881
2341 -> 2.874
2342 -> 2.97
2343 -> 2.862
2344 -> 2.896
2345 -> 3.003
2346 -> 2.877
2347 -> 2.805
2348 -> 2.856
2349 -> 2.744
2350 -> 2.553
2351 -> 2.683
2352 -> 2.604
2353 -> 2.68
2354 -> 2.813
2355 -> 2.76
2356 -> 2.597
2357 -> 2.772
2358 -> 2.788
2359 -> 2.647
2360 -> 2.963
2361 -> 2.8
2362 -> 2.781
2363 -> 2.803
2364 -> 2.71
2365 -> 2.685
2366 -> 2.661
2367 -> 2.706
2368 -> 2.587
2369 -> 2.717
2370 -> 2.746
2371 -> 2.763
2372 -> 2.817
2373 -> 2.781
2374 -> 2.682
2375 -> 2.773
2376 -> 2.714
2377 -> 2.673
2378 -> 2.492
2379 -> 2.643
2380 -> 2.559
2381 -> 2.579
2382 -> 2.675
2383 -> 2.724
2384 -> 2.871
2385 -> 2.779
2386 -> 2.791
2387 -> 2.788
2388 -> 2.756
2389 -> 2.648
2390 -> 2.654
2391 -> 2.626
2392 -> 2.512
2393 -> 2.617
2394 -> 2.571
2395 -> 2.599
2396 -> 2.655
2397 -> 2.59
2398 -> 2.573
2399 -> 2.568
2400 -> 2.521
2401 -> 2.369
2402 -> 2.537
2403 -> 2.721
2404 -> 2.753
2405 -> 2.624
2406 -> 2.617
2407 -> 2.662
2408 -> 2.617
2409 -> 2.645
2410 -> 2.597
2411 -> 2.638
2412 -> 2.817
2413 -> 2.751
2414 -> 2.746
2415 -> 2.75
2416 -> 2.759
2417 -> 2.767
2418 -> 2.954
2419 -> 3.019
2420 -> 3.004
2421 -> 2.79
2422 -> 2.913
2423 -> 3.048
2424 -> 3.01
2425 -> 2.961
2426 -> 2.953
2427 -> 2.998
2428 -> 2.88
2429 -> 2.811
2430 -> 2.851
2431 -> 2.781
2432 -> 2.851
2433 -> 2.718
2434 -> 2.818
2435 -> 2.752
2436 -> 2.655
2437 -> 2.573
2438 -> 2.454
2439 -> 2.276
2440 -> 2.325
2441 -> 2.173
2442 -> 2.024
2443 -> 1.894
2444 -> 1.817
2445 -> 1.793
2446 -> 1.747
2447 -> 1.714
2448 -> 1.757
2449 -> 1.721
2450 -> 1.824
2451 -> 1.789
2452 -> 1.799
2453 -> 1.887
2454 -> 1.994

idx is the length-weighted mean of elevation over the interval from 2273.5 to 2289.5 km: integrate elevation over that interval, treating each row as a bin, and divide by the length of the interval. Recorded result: 2.79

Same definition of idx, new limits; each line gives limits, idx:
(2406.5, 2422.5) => 2.78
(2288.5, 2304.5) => 3.14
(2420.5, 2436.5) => 2.86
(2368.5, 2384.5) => 2.70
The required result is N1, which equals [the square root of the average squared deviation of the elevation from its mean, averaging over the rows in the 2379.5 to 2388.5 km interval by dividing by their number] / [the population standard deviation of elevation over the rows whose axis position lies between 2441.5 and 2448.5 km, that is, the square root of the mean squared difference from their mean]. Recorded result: 0.98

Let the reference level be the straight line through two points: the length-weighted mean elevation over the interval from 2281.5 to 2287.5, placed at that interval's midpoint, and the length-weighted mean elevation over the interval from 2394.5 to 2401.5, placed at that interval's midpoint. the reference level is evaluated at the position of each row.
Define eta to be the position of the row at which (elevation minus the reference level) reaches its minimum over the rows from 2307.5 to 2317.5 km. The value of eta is 2313 km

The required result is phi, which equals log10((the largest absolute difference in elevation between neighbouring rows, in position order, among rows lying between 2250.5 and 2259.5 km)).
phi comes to -0.71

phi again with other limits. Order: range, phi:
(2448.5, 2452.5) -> -0.99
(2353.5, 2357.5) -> -0.76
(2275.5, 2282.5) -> -0.80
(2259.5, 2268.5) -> -0.89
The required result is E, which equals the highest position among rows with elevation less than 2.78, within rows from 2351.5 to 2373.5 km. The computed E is 2371 km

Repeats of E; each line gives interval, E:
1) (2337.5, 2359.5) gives 2359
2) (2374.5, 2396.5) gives 2396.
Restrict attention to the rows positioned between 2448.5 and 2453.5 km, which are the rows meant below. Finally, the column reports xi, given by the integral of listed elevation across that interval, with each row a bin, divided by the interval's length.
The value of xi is 1.8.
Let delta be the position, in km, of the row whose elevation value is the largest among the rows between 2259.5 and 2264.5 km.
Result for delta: 2264 km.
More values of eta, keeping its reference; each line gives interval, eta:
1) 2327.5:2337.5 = 2328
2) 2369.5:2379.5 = 2378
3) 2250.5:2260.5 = 2257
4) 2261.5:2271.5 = 2270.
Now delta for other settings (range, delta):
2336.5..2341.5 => 2337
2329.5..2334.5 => 2334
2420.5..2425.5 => 2423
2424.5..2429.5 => 2427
